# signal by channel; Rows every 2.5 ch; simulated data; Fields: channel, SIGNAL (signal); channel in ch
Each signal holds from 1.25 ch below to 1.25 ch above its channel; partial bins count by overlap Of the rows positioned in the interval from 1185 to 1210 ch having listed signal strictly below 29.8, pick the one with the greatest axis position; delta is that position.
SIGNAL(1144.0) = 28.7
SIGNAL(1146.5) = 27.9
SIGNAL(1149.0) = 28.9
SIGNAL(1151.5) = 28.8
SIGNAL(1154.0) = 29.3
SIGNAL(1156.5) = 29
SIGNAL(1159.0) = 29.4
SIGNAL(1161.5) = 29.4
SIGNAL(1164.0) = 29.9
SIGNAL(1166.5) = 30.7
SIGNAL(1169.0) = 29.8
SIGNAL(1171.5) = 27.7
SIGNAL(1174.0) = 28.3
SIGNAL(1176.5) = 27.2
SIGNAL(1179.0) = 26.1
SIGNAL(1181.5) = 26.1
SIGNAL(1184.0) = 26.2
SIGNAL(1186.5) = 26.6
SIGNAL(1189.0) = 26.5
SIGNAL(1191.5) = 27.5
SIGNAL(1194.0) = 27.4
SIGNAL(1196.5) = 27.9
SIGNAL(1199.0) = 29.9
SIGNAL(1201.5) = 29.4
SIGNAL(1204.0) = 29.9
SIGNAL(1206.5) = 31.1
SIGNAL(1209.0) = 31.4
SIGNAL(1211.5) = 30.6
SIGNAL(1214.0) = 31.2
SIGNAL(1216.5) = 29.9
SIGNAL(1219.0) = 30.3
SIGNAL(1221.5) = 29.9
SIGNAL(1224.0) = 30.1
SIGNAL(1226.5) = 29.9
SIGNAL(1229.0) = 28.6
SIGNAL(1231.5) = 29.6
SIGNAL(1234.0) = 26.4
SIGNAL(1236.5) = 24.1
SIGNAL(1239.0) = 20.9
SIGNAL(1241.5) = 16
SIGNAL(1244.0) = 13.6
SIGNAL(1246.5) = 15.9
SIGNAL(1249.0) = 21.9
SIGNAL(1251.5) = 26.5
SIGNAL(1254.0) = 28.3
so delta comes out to 1201.5 ch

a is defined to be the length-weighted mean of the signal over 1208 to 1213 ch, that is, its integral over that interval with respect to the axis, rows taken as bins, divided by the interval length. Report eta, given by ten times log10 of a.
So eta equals 14.91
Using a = 31.0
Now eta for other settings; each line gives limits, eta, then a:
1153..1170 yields 14.72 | 29.6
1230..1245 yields 13.43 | 22.0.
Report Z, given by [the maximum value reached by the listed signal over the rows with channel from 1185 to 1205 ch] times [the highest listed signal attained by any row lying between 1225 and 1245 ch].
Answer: 894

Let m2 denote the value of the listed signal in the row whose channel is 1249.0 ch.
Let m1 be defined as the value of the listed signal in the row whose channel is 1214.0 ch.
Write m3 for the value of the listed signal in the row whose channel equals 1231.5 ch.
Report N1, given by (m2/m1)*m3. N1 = 21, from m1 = 31.2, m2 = 21.9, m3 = 29.6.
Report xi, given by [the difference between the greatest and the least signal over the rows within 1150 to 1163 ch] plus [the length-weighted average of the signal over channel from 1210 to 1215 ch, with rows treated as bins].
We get 32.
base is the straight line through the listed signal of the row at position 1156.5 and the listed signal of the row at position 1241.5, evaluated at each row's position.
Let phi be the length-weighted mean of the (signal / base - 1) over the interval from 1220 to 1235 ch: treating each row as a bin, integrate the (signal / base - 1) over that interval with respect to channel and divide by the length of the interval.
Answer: 0.61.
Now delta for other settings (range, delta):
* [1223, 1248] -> 1246.5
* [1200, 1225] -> 1201.5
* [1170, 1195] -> 1194.0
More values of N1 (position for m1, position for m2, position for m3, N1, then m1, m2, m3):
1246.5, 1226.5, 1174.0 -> 53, 15.9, 29.9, 28.3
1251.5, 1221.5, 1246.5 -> 18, 26.5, 29.9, 15.9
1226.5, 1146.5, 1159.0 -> 27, 29.9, 27.9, 29.4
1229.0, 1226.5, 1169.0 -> 31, 28.6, 29.9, 29.8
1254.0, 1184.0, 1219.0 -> 28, 28.3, 26.2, 30.3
